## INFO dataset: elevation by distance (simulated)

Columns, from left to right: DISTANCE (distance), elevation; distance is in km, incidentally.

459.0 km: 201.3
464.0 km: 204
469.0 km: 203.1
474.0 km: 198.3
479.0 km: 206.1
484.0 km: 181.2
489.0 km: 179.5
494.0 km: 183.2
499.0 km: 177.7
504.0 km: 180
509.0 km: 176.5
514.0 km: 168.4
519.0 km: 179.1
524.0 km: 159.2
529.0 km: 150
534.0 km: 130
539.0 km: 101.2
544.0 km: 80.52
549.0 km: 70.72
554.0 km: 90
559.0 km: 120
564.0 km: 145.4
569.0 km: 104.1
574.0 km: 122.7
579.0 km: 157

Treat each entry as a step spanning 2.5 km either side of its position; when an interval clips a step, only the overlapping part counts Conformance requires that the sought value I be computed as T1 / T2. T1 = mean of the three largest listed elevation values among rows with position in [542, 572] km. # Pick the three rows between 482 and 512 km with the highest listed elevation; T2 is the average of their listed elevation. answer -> 0.68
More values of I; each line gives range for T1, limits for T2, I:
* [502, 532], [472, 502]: 0.91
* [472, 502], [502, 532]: 1.10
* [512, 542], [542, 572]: 1.37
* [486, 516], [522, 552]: 1.24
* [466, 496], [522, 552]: 1.38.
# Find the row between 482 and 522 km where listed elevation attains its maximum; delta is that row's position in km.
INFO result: 494.0 km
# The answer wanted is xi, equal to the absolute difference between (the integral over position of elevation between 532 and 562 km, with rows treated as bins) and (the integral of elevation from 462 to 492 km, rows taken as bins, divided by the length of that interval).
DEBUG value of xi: 2775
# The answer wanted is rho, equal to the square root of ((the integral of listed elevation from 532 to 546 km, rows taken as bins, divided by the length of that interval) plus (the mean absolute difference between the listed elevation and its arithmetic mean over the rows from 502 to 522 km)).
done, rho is 10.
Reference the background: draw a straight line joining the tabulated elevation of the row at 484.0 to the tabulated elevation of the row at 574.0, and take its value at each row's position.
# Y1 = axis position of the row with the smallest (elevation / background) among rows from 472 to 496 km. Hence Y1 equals 484.0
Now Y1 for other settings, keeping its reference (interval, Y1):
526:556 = 549.0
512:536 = 534.0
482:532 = 529.0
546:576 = 549.0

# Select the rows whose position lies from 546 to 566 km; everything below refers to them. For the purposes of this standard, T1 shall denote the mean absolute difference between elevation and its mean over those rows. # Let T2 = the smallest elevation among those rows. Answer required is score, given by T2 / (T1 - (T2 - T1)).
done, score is -3.85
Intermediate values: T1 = 26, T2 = 70.72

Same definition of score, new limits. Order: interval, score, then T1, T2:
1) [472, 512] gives -1.11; 8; 176.5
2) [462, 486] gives -1.08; 7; 181.2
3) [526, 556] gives -3.16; 24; 70.72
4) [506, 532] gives -1.15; 10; 150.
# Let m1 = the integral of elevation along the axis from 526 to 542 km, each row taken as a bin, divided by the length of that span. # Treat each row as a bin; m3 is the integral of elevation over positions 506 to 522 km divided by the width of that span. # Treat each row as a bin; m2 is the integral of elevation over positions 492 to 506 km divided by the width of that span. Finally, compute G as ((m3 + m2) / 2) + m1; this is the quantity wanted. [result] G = 304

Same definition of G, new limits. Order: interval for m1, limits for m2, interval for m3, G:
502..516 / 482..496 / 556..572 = 327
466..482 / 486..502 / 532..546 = 344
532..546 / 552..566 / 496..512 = 252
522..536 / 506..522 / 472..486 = 331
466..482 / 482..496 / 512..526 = 377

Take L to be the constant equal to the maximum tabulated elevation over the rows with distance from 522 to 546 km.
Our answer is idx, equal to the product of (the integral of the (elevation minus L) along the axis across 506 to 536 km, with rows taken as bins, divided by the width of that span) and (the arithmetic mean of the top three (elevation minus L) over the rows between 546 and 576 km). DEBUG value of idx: -65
